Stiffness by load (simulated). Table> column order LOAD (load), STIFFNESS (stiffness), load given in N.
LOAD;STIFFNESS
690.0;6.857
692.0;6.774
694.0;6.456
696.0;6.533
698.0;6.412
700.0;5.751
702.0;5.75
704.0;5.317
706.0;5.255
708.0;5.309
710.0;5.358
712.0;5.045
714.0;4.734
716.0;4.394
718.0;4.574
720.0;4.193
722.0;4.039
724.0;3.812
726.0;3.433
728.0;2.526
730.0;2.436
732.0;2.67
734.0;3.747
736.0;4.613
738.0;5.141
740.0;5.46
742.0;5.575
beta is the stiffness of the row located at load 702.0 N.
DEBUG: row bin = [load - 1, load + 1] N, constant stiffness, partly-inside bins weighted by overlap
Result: 5.75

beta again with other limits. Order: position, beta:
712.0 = 5.045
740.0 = 5.46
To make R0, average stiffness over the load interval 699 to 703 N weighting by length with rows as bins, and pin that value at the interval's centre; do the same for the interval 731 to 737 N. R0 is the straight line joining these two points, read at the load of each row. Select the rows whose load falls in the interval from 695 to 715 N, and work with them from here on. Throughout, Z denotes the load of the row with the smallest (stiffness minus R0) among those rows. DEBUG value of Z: 704.0 N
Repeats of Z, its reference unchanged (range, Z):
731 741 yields 732.0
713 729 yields 728.0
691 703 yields 700.0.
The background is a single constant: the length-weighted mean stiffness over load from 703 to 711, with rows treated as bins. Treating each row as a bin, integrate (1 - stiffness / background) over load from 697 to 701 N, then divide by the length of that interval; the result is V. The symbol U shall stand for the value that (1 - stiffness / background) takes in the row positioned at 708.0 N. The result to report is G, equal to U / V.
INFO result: 0.0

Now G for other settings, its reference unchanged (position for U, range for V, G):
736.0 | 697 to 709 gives -2.2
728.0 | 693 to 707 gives -4.5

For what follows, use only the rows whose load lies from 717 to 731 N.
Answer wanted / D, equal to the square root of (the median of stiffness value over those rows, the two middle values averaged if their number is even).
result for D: 2.0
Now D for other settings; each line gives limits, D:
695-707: 2.4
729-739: 1.9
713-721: 2.1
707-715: 2.3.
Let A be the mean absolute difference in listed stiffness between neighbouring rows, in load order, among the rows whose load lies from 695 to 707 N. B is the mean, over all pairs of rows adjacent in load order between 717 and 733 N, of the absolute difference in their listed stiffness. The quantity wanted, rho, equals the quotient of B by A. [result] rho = 1.3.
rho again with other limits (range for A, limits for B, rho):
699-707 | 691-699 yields 1.0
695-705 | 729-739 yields 2.2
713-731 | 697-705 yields 1.1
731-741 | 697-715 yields 0.3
